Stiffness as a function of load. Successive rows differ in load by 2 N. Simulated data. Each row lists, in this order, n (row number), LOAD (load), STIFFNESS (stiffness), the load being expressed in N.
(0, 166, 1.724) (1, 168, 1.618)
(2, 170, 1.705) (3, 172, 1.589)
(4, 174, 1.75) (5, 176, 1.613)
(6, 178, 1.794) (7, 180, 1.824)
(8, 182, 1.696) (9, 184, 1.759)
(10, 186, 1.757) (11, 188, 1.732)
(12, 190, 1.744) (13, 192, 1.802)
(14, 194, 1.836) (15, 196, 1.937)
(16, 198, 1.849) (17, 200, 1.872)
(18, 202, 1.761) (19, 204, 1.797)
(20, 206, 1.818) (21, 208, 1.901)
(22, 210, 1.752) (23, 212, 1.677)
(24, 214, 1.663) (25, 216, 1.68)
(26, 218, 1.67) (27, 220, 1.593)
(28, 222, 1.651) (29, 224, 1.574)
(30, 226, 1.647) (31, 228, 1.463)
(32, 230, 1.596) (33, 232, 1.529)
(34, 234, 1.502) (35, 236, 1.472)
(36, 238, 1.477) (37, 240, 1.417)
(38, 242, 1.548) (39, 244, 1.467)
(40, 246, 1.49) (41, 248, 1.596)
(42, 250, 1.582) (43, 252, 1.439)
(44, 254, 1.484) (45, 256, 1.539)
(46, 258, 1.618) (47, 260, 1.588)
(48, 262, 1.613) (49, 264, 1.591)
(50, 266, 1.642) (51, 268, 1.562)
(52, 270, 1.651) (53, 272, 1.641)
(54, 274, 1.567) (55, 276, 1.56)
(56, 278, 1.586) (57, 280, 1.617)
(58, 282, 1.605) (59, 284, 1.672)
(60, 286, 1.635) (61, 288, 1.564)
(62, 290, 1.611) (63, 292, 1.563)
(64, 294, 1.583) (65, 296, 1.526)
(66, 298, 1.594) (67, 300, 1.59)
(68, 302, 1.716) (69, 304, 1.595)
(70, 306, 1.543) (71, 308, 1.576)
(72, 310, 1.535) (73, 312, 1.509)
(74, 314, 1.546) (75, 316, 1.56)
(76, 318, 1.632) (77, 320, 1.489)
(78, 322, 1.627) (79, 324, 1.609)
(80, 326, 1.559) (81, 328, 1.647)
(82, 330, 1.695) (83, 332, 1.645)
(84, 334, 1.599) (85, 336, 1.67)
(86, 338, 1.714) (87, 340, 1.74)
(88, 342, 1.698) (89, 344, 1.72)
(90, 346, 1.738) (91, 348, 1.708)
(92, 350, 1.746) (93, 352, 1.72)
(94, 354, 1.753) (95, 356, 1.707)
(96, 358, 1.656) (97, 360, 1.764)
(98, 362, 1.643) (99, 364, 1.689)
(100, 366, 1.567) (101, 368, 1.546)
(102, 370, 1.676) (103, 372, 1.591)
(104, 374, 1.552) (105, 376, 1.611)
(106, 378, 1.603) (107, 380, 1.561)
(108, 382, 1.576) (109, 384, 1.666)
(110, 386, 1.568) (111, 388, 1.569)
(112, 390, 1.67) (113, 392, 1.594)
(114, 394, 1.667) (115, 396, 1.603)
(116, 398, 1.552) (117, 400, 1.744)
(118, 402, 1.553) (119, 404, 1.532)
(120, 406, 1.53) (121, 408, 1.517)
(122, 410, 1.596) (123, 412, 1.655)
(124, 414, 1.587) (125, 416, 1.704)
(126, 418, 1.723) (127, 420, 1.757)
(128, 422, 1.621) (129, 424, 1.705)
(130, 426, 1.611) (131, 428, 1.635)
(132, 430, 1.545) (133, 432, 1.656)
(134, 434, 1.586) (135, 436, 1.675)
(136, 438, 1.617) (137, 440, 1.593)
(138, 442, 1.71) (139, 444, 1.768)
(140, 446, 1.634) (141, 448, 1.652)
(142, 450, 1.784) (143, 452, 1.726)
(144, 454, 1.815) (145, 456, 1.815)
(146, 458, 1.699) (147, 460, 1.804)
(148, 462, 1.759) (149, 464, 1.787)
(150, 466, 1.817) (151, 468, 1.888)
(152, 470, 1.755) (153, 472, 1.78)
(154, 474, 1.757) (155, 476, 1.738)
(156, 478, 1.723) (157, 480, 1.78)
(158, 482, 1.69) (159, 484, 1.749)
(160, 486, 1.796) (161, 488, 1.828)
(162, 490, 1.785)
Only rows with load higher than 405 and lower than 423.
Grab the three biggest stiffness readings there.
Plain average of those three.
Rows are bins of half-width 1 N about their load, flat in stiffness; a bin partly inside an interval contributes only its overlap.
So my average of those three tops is 1.73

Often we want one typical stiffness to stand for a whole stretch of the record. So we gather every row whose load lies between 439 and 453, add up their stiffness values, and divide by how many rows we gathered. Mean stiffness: 1.70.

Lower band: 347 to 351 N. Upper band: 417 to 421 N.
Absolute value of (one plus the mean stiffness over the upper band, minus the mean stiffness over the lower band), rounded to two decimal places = 1.01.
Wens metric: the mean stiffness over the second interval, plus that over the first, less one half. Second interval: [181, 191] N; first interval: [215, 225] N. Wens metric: 2.87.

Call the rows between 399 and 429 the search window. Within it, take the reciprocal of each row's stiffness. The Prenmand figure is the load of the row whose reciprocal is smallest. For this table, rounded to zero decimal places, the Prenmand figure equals 420 N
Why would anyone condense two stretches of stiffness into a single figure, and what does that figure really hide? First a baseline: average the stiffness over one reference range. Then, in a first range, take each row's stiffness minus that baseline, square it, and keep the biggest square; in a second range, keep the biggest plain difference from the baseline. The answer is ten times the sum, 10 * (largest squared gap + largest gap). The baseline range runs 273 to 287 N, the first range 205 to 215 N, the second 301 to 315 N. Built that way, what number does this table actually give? 2.0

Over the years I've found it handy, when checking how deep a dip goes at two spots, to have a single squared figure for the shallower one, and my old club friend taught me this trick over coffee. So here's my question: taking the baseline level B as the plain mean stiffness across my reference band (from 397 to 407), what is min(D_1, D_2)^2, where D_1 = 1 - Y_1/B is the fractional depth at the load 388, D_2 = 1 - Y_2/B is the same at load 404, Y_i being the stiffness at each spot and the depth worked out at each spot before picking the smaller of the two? 0.000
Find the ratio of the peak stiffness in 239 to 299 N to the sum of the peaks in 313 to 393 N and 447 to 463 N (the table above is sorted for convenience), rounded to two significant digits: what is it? 0.47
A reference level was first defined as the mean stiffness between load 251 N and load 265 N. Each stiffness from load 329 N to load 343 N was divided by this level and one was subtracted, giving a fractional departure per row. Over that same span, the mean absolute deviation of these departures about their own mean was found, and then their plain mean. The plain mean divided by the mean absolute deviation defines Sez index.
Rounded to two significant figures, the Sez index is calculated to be 3.5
